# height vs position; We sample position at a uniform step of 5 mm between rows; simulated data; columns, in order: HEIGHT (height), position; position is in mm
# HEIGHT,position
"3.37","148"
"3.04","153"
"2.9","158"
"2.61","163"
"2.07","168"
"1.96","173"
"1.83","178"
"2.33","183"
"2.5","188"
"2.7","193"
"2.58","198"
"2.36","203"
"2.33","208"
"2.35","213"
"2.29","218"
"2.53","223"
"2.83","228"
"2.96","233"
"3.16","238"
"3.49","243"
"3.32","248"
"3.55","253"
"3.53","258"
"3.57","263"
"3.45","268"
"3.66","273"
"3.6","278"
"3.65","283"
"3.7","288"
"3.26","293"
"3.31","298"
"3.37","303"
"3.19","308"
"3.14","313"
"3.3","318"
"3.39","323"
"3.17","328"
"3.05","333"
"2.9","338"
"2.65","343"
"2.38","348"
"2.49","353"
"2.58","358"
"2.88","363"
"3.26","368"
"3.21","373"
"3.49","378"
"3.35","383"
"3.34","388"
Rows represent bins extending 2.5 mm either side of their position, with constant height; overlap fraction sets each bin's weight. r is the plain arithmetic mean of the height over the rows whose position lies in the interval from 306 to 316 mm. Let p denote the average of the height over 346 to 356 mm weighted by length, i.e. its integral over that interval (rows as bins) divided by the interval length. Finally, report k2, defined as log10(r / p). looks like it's 0.11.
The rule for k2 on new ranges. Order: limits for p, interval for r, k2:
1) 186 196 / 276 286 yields 0.14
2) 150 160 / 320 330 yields 0.04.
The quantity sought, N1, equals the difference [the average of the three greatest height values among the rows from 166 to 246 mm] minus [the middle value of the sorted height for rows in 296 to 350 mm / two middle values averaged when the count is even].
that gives 0.0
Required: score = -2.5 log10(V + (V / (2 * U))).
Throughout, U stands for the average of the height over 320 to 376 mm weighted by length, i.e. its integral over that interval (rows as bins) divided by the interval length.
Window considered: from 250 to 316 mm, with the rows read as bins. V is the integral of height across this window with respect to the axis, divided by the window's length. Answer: -1.52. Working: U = 2.91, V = 3.46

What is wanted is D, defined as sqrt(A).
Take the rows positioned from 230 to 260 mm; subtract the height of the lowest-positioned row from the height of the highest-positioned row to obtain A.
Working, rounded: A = 0.6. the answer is 0.75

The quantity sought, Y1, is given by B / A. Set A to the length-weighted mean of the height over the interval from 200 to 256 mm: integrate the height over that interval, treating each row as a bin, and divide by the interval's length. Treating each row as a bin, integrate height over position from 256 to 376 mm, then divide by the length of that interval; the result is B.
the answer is 1.1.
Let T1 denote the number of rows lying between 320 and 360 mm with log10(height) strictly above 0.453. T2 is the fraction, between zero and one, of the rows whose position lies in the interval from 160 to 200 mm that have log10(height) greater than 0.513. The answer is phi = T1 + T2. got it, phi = 4.0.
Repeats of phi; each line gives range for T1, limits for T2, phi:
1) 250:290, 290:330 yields 8.6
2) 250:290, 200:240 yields 8.0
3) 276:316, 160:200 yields 8.0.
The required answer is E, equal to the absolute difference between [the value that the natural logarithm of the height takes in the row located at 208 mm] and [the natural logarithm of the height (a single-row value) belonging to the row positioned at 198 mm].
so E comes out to 0.10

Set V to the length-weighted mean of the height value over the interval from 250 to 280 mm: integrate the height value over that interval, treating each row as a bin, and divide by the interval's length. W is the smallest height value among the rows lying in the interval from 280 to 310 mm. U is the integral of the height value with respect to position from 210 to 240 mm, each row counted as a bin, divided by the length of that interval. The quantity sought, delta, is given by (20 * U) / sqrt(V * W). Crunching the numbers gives 16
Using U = 2.7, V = 3.56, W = 3.19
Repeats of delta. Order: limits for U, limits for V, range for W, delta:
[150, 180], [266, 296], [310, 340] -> 15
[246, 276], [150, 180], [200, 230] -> 30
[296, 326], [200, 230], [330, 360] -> 27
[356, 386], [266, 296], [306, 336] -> 19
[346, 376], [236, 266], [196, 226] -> 20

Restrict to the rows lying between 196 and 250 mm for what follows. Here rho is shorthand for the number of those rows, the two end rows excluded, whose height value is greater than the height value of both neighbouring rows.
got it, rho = 2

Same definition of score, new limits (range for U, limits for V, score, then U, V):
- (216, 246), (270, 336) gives -1.49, 2.89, 3.37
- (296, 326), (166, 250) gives -1.18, 3.28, 2.56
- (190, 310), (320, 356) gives -1.30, 3.11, 2.86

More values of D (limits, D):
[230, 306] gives 0.64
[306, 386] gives 0.40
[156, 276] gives 0.87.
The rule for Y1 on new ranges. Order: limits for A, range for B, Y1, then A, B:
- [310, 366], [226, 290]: 1.2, 2.9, 3.42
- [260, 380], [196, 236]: 0.8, 3.2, 2.54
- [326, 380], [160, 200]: 0.8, 2.9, 2.33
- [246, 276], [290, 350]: 0.9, 3.5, 3.10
